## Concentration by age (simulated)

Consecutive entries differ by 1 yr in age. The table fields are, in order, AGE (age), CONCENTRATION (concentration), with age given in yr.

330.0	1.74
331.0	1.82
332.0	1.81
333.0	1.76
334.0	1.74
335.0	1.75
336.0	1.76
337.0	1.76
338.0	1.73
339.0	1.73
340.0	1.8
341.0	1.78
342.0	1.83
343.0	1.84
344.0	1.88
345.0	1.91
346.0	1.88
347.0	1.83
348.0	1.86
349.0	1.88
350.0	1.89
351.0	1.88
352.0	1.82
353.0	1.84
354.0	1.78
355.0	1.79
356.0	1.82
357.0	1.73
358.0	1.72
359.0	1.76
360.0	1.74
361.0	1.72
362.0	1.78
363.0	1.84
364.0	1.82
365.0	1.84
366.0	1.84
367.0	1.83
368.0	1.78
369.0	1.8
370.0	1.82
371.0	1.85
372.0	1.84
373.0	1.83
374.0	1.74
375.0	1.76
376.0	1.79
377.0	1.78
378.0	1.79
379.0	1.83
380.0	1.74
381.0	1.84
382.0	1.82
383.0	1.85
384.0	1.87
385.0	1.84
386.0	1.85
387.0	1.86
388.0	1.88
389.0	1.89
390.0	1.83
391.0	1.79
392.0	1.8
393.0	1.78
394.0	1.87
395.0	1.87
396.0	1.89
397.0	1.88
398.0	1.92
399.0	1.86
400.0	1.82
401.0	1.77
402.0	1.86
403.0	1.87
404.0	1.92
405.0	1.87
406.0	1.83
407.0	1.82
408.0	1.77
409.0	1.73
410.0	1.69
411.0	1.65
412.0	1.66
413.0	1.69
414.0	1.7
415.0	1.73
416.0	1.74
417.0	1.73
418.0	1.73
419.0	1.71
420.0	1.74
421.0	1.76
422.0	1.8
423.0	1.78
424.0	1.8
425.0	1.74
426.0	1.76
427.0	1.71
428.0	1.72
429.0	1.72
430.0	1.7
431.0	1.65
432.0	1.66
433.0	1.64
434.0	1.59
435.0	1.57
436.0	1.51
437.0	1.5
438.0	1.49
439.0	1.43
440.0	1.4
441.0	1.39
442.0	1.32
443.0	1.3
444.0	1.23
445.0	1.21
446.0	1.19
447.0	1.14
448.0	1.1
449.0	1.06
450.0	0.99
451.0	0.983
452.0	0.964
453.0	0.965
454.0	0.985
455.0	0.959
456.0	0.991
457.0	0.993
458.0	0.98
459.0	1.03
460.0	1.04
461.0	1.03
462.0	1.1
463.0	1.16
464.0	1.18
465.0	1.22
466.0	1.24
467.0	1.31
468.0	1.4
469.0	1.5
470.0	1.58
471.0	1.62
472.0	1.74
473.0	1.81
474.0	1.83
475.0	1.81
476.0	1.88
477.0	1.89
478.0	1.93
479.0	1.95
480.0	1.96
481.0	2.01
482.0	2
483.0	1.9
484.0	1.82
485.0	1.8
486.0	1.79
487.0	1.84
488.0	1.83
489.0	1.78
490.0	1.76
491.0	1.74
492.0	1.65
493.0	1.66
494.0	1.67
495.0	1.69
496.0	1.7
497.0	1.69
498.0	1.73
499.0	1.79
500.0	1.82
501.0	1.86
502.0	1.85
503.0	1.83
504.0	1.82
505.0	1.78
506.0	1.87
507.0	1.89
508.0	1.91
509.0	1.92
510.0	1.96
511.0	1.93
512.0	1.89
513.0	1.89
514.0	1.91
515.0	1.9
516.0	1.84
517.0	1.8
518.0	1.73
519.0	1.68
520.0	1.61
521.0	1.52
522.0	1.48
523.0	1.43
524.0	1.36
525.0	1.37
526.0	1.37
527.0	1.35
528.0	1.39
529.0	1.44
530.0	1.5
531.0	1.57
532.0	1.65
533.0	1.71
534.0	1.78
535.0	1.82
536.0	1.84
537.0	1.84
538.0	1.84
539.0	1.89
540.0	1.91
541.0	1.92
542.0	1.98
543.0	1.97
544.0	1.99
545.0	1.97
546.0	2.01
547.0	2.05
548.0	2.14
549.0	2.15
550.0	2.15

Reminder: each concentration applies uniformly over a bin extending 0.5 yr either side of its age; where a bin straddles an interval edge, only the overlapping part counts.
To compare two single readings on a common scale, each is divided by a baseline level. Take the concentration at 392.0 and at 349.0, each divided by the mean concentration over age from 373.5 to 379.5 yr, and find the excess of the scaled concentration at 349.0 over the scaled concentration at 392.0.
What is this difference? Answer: 0.0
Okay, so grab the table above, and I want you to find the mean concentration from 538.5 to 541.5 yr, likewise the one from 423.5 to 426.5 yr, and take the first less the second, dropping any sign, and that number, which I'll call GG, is 0.14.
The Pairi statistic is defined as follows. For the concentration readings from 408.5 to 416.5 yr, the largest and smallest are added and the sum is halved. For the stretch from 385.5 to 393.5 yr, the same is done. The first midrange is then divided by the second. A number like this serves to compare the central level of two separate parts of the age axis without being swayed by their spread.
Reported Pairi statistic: 0.92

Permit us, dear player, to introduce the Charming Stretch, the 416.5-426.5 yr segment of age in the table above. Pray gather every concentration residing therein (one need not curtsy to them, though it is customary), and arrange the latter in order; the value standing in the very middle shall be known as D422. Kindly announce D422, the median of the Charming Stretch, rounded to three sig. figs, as 1.75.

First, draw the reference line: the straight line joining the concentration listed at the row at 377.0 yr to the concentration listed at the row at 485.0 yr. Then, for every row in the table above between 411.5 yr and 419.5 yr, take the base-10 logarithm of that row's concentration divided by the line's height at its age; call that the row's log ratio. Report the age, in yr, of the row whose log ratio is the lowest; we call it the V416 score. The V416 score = 412.0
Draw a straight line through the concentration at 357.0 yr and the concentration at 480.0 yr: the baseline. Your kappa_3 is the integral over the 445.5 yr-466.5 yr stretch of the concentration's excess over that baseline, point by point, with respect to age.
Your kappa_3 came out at -18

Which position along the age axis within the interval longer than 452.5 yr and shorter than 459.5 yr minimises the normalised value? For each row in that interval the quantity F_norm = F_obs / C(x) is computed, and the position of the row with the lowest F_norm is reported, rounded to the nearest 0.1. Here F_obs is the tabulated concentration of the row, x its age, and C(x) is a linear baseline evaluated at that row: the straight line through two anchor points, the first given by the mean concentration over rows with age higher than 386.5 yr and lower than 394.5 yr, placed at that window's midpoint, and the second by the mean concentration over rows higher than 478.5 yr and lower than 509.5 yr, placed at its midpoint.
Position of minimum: 455.0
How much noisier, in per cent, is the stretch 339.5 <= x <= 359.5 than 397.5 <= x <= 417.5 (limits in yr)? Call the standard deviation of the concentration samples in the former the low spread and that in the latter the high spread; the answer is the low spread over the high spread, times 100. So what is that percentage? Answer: 64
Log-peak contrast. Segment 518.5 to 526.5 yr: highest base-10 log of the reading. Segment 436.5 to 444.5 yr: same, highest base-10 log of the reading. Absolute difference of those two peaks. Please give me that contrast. 0.049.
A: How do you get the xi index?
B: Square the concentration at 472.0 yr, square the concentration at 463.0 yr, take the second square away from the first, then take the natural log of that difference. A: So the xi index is 0.5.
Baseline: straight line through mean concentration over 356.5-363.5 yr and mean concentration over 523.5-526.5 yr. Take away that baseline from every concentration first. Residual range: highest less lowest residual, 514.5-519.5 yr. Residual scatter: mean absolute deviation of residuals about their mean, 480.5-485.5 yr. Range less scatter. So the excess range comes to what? 0.13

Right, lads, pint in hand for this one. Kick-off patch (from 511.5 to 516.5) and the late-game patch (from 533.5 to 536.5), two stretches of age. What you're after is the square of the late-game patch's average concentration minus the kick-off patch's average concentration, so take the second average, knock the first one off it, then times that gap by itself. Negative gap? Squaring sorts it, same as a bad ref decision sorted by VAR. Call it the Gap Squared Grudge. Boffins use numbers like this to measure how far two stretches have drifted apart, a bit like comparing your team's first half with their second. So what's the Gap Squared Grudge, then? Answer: 0.01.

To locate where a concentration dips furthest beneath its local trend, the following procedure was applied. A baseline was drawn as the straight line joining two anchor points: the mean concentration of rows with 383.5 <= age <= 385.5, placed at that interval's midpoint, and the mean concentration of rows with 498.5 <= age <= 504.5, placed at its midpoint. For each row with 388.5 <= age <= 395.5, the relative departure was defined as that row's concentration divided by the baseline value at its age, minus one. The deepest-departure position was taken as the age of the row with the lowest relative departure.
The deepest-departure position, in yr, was 393.0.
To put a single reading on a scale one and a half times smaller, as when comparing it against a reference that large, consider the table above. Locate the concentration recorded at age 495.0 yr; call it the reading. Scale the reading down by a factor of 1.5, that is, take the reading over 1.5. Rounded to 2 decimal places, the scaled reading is 1.13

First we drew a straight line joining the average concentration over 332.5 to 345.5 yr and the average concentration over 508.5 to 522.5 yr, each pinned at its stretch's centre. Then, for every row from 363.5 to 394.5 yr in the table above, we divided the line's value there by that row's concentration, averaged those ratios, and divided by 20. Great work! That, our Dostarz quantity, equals 0.049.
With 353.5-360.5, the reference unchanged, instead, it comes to 0.051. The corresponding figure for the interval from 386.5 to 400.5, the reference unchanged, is 0.048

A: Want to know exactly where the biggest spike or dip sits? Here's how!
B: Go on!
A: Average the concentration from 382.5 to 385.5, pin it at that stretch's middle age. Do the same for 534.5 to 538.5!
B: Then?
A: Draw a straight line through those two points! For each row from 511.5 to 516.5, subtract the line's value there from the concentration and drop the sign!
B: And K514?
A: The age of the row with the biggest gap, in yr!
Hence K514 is 514.0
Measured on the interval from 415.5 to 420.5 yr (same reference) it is 419.0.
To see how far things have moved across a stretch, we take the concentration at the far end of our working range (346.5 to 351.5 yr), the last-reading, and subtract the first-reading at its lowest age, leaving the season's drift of 0.05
